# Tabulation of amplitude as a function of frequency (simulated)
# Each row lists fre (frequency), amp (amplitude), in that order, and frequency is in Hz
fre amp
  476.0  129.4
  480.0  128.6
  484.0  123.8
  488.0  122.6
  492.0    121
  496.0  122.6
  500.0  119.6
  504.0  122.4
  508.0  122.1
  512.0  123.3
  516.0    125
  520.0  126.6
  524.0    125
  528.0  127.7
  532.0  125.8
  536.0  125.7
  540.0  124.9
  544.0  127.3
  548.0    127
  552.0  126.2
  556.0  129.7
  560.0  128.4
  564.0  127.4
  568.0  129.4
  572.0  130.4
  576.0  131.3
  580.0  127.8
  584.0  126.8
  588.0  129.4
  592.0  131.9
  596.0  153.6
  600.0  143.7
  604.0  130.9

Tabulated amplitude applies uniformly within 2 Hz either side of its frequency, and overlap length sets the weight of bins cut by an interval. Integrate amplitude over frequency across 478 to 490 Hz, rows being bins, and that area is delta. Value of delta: 1500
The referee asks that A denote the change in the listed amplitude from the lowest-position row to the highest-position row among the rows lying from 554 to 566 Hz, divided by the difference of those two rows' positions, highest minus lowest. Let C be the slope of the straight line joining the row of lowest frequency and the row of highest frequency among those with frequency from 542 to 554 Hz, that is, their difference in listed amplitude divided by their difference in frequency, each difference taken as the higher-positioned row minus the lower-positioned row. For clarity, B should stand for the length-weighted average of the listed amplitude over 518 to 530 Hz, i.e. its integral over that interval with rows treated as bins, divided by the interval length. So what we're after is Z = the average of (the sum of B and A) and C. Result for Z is 63.0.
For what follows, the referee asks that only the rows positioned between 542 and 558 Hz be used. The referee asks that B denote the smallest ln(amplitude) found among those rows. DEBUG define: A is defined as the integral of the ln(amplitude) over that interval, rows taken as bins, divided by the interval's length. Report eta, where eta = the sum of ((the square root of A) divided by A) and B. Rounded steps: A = 4.85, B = 4.838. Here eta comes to 5.29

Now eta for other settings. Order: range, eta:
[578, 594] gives 5.30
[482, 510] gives 5.24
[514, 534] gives 5.28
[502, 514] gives 5.26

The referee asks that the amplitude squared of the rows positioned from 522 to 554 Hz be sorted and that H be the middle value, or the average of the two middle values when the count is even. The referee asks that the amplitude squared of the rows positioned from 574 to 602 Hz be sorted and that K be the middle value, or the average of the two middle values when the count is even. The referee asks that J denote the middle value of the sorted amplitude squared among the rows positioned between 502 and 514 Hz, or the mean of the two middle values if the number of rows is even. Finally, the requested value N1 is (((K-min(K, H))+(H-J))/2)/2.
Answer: 564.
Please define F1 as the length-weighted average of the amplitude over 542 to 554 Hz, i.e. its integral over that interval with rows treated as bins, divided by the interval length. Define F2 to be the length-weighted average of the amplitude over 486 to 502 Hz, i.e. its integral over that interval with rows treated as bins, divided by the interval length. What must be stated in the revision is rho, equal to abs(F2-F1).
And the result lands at 5.4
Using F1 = 127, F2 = 121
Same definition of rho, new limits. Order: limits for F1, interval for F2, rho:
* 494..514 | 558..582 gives 7.1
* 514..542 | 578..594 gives 3.2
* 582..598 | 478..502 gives 12.4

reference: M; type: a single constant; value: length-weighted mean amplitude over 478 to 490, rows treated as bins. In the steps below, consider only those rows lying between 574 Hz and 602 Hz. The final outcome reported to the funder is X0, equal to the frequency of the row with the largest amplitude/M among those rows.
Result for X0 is 596.0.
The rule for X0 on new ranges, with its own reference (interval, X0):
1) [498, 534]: 528.0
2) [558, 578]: 576.0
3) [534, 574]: 572.0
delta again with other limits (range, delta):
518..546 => 3532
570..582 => 1558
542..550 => 1017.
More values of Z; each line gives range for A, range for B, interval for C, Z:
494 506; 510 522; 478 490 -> 62.1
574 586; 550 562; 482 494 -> 63.6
